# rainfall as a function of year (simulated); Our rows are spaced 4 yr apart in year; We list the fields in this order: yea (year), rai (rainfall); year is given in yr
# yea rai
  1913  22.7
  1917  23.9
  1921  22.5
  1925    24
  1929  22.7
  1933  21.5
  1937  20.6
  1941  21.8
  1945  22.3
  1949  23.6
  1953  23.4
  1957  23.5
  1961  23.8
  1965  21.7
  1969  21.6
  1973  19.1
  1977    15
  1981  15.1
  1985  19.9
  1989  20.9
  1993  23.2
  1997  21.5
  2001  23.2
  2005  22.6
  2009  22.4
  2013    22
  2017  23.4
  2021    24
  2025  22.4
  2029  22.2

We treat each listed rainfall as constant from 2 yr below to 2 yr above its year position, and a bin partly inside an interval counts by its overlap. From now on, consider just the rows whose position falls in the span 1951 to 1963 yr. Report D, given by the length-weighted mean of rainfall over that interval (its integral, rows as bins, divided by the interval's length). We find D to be 23.6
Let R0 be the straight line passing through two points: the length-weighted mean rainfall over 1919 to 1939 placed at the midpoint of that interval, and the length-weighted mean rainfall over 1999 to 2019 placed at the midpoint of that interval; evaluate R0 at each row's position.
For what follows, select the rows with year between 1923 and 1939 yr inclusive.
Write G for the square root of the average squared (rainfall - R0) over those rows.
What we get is 1.3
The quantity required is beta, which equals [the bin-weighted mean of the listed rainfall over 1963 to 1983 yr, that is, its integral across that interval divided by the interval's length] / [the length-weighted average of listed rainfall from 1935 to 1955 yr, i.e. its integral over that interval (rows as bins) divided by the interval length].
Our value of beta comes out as 0.83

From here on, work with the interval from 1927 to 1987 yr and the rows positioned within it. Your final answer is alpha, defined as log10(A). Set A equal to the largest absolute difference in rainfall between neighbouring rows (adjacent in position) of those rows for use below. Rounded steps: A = 4.8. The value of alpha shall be 0.7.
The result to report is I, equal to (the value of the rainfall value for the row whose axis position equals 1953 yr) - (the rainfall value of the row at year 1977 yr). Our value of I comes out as 8.4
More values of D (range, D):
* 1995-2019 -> 22.5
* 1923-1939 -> 22.2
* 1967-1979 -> 18.6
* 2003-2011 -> 22.5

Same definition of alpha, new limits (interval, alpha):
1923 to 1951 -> 0.1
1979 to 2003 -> 0.7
